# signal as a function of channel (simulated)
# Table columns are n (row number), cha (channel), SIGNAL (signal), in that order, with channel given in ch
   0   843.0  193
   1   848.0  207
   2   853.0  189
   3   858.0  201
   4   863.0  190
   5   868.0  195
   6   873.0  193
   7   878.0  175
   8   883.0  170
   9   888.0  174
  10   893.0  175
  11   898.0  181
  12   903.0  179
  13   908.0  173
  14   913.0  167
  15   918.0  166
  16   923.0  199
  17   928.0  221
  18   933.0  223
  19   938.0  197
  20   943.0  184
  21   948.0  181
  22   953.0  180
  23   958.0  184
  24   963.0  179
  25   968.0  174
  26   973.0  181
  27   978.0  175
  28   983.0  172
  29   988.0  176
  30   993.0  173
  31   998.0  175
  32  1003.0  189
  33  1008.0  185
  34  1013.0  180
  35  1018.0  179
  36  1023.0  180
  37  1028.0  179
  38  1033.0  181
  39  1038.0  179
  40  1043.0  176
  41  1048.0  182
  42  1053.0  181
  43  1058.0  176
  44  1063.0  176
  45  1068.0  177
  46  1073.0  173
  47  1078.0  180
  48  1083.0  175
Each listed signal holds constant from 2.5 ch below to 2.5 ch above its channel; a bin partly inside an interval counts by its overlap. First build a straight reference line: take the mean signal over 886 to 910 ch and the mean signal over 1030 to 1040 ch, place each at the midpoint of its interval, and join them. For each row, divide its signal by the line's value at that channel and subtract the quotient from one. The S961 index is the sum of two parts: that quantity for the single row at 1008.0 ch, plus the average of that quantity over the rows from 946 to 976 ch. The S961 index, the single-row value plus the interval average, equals -0.04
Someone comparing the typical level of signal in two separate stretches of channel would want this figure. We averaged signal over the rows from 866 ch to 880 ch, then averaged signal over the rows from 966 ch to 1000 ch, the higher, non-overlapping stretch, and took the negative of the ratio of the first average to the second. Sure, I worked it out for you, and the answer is -1.07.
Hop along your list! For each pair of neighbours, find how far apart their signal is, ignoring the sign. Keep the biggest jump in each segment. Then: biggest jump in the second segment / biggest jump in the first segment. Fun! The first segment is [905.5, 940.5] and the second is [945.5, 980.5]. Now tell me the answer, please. 0.21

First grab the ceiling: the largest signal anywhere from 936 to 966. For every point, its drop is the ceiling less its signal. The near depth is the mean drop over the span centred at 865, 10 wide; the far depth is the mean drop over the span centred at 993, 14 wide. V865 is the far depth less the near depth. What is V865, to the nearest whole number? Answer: 18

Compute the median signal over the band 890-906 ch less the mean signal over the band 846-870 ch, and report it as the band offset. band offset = -17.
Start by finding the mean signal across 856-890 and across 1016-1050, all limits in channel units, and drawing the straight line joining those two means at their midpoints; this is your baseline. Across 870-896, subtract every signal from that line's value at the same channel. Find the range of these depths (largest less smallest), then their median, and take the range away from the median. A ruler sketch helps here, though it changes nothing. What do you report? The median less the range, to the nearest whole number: -12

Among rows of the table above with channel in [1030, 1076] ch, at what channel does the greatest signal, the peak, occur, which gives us 1048.0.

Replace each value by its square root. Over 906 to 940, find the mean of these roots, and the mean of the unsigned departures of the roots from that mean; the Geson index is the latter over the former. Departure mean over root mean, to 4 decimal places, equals 0.0530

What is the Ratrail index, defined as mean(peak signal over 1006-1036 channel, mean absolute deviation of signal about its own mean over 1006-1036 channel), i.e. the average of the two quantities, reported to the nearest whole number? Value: 93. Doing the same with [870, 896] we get 100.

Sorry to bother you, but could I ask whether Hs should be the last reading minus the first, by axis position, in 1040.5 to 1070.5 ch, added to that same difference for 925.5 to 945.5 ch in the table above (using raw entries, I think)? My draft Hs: -36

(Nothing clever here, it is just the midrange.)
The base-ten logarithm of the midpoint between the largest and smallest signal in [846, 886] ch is 2.28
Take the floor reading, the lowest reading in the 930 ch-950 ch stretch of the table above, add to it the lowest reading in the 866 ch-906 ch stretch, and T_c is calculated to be 351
